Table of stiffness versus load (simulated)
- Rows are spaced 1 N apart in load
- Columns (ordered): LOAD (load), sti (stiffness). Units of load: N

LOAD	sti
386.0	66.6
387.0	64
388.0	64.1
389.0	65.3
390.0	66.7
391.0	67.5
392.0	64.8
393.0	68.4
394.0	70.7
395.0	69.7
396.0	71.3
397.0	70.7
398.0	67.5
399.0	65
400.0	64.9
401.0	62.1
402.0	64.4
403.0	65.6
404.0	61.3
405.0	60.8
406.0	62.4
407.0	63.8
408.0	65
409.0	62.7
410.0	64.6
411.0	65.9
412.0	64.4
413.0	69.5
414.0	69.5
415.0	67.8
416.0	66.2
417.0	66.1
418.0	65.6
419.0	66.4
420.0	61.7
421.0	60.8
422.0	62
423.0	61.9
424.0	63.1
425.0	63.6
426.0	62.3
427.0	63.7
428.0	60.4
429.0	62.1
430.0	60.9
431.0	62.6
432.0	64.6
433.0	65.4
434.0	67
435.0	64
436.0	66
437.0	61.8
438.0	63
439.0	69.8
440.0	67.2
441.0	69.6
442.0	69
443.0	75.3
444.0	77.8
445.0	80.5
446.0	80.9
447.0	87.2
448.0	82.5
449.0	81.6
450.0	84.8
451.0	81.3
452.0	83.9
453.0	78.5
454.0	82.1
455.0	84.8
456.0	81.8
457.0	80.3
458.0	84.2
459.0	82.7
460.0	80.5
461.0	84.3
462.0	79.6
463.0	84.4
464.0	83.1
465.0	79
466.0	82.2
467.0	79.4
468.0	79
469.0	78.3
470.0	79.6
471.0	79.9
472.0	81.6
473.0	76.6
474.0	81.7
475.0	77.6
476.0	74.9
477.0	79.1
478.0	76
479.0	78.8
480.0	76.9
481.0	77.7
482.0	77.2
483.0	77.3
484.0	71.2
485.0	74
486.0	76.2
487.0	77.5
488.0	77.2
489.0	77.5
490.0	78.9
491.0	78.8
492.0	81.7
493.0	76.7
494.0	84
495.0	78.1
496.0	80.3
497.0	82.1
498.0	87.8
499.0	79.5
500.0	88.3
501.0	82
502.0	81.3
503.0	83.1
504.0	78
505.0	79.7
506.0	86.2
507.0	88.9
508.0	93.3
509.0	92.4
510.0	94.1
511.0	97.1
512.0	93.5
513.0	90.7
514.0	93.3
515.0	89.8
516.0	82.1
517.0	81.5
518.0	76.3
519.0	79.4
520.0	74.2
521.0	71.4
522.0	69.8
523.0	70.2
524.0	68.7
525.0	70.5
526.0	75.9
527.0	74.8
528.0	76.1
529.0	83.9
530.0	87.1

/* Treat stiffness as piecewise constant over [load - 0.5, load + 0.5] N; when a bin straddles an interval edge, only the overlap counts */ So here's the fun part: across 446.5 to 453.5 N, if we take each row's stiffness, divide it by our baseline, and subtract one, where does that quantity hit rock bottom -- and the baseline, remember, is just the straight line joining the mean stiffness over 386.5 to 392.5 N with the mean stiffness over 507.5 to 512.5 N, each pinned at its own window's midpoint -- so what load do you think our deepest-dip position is 453.0 N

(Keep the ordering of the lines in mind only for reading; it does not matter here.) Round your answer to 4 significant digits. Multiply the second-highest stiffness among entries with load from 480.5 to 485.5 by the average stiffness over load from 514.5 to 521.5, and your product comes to 6125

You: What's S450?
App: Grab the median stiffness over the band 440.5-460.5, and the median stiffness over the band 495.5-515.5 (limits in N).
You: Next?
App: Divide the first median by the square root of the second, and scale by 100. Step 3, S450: 868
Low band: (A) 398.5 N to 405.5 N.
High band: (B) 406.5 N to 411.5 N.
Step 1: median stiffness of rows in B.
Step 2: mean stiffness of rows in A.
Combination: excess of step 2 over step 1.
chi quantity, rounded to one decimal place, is -1.2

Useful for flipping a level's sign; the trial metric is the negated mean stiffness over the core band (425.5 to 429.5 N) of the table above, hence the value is -62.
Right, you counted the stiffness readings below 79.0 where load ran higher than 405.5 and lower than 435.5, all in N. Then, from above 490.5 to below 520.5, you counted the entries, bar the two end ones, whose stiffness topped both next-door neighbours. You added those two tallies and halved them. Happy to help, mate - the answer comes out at 19.5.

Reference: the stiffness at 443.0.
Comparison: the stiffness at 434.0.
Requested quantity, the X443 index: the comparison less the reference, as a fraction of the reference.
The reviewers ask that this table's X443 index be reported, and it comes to -0.11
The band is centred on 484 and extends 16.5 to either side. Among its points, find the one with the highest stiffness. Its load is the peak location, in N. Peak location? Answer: 500.0 N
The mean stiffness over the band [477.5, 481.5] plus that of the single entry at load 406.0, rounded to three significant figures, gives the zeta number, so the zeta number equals 140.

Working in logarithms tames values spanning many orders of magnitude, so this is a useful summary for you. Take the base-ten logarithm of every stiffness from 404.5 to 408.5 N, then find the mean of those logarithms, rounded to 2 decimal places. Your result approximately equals 1.80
